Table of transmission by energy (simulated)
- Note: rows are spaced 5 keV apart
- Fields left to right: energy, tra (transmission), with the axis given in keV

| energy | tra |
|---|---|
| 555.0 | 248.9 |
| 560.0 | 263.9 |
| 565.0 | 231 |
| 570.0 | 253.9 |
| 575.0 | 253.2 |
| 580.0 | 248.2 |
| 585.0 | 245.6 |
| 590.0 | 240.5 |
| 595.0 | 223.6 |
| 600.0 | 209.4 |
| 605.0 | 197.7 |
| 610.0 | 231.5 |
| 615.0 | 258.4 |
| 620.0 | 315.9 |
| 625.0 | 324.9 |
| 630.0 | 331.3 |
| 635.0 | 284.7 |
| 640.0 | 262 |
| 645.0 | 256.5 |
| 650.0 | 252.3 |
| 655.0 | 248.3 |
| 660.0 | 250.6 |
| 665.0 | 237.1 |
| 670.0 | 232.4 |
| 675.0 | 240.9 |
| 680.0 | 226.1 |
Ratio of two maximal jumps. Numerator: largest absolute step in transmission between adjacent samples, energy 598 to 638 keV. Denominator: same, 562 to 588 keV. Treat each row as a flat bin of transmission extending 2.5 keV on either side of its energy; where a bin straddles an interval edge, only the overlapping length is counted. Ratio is 2.51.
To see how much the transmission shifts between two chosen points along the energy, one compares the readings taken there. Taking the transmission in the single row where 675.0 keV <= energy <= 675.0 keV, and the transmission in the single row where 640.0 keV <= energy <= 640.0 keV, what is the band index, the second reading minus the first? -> 21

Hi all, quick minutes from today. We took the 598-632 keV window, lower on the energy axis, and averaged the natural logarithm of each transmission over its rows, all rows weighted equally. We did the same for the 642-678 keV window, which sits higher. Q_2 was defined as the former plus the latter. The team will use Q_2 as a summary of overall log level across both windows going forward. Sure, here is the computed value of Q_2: 11.1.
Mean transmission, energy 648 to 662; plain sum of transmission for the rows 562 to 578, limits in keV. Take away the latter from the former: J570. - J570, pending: -488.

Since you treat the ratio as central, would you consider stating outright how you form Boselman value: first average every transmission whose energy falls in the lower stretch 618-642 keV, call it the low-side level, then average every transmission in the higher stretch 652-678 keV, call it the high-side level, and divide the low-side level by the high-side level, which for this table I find 1.26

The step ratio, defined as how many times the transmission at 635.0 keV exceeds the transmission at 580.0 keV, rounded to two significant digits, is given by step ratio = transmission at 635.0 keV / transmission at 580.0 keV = 1.1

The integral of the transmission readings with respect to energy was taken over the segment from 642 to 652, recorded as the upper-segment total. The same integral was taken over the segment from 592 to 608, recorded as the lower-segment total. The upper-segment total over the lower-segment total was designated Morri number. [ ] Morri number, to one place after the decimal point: 0.8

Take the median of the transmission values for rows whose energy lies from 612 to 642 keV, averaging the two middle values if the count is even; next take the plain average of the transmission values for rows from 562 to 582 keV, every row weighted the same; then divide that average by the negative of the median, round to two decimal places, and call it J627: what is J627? -0.82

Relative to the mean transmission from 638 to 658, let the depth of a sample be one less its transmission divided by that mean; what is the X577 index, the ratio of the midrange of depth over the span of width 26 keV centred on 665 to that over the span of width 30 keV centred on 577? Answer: 1.1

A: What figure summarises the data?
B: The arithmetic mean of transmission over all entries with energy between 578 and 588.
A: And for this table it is 247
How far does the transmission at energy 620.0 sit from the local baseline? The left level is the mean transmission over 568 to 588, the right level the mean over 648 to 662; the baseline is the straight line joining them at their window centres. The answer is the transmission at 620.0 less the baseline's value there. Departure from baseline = 66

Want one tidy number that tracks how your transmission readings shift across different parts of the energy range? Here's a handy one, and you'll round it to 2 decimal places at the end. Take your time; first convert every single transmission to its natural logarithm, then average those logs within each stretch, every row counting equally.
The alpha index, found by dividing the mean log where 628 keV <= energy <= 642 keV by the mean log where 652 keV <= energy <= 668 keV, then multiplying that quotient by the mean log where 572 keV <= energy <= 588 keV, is 5.69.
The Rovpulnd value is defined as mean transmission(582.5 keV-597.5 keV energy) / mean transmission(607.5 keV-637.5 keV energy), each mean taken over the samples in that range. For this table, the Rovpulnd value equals 0.81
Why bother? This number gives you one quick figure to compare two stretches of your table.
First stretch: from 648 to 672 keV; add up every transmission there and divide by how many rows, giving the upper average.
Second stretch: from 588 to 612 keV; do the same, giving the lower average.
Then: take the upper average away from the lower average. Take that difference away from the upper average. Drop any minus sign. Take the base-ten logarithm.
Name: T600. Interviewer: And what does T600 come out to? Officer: 2.43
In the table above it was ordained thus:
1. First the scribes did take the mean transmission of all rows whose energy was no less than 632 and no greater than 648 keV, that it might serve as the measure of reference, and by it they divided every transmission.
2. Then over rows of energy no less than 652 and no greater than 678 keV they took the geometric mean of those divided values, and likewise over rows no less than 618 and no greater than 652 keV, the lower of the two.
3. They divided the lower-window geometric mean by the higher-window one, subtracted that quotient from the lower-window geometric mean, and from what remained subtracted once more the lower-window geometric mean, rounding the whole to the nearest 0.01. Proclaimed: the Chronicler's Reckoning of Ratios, -1.19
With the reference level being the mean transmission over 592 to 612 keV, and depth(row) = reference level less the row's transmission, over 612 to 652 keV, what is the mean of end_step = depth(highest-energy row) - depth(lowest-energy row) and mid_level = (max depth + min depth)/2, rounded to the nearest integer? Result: -35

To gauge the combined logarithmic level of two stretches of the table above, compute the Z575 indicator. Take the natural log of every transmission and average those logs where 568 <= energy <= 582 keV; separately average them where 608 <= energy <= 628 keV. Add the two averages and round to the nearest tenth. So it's 11.2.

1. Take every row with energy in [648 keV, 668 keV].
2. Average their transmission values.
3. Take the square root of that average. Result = 15.7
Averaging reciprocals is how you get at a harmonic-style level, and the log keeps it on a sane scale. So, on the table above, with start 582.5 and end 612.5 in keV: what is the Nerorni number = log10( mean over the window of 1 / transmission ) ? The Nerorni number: -2.35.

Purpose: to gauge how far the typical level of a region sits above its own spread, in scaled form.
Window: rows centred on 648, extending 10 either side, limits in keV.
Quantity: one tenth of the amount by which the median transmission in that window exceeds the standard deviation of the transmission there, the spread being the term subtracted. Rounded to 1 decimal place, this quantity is 24.9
